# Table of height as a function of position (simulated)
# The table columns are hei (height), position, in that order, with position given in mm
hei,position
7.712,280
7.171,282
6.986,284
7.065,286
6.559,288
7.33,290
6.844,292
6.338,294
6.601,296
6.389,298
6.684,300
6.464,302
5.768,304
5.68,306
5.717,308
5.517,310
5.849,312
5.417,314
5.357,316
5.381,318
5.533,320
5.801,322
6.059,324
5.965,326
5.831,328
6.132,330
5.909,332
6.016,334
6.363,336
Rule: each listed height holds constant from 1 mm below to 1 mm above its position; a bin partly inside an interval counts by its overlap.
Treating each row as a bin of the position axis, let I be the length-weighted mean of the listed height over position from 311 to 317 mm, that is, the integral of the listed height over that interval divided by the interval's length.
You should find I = 5.54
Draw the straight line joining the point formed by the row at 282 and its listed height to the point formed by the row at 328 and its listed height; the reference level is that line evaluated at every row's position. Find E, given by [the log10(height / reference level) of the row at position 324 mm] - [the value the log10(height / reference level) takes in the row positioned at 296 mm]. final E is 0.02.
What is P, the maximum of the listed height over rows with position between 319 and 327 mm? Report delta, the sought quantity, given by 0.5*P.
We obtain 3.0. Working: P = 6.059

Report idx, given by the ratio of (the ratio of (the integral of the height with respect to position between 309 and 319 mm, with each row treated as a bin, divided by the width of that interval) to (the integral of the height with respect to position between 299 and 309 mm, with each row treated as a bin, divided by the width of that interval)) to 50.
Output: 0.0182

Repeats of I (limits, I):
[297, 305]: 6.33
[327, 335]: 5.97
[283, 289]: 6.87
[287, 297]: 6.73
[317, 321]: 5.46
